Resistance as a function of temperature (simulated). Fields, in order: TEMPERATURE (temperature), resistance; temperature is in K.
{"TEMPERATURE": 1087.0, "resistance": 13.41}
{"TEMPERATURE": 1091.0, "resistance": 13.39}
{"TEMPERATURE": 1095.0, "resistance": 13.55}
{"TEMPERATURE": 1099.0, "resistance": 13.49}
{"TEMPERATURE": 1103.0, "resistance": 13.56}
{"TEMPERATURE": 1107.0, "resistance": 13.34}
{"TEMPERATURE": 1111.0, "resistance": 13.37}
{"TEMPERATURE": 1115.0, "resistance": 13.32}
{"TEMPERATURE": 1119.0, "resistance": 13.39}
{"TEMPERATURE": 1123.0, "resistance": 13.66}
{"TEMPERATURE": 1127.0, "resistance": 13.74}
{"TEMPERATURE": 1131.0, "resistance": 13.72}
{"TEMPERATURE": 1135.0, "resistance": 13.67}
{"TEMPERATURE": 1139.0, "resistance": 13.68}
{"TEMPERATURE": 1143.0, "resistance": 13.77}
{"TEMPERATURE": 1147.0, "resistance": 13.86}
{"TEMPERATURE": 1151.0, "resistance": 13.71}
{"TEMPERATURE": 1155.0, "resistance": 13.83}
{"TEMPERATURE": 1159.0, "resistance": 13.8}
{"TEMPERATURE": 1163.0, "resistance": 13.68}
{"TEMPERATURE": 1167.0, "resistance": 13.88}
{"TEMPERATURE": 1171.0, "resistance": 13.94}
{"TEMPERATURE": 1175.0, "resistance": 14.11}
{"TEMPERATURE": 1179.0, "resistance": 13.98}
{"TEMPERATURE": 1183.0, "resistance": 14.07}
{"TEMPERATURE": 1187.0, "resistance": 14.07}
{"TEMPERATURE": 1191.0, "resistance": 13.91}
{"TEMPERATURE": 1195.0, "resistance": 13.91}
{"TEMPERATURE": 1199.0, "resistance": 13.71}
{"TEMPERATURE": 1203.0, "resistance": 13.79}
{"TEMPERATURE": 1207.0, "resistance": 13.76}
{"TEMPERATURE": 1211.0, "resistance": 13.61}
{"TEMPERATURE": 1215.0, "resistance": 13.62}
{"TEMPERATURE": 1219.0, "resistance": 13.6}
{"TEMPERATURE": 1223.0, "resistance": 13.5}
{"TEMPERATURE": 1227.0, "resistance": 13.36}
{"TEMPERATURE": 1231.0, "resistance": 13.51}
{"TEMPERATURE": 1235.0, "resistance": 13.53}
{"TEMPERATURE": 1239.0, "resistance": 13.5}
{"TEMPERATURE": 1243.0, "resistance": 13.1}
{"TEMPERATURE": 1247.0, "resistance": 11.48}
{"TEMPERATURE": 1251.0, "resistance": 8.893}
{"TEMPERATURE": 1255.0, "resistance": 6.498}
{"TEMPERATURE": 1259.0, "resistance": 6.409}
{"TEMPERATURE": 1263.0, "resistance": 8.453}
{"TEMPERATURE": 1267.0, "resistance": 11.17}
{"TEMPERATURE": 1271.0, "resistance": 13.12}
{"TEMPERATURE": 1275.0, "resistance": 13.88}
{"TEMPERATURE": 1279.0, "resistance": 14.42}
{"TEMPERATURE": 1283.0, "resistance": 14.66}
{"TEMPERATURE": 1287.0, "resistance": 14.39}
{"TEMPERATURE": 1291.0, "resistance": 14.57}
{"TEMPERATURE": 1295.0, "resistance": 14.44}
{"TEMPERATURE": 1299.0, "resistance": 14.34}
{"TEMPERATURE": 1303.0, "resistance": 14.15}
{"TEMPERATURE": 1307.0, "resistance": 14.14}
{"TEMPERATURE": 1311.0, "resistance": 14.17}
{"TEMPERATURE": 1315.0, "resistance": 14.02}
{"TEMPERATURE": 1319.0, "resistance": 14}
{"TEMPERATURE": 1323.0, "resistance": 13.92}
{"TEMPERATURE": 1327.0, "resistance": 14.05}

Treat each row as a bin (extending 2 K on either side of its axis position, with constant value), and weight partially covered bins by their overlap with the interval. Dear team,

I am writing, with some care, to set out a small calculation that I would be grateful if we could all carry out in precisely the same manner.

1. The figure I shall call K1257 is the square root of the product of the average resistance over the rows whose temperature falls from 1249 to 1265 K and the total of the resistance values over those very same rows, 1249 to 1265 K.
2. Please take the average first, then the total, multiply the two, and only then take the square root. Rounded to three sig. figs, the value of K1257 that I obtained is 15.1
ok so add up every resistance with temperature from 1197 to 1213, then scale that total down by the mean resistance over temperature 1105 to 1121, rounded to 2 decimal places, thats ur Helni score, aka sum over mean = 4.11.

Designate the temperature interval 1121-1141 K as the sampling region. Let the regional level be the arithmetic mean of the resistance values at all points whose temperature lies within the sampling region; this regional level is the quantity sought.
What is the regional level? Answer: 13.7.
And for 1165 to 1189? 14.0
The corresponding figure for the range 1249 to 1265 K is 7.6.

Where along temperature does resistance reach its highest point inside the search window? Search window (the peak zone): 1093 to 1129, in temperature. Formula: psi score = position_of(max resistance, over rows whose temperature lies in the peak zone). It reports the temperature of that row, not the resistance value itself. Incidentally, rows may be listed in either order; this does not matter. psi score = 1127.0 K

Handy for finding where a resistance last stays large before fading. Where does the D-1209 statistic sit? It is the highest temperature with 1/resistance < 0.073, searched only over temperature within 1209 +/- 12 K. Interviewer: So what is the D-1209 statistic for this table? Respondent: 1207.0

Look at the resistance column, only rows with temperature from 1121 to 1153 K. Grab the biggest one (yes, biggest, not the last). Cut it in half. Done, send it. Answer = 6.9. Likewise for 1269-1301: 7.3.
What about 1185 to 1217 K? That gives 7.0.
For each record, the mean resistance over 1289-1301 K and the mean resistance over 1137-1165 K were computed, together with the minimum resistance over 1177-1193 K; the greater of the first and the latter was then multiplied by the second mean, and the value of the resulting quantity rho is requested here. 199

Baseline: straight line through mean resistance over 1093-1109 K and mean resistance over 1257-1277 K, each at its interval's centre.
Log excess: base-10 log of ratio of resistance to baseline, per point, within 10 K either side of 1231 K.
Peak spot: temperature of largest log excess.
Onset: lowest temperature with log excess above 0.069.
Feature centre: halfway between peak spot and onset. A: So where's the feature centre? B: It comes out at 1231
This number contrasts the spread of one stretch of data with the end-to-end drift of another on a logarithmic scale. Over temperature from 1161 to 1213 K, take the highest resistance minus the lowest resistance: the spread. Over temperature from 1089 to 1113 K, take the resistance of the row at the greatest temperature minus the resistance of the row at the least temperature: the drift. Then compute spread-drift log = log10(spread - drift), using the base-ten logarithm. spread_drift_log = -0.28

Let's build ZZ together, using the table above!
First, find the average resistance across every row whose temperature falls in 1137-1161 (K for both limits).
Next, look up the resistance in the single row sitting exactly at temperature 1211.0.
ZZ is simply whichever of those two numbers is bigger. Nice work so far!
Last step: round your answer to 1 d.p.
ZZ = 13.8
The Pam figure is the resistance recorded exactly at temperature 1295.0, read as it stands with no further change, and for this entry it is 14.44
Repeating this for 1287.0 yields 14.39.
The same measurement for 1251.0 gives 8.893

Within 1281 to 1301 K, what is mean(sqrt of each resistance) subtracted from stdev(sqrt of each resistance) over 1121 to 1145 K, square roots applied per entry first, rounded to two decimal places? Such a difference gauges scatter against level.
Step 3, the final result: -3.80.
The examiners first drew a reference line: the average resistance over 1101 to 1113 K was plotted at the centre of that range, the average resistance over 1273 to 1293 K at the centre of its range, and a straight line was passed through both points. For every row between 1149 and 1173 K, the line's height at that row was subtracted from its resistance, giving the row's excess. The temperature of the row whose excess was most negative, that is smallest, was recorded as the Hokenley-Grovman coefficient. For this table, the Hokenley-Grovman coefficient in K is 1163.0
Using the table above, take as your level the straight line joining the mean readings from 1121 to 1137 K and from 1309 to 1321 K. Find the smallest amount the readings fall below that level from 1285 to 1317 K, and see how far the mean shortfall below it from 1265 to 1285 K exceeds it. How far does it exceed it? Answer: 1.1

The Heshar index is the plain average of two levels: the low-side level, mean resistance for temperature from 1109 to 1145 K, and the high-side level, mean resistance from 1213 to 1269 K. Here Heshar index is 12.5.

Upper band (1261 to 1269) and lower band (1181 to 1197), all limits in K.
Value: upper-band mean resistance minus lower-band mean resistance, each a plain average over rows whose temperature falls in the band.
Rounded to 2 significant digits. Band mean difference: -4.2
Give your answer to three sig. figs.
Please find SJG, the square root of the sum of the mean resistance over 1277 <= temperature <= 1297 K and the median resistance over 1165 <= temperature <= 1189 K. 5.34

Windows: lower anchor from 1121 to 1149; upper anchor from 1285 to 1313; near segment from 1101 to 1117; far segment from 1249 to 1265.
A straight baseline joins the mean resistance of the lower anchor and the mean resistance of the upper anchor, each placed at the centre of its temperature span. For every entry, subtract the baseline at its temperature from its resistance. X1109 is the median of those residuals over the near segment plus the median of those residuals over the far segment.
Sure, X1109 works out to -7.0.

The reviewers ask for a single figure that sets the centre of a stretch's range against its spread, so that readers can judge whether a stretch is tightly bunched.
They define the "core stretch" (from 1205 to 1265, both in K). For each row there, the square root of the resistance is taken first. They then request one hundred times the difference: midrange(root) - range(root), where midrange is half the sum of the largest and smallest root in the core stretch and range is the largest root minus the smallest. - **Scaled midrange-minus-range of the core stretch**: 194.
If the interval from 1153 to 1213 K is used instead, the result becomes 366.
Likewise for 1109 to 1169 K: 361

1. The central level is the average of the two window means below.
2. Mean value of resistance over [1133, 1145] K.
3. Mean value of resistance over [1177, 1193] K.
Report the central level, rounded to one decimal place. 13.9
